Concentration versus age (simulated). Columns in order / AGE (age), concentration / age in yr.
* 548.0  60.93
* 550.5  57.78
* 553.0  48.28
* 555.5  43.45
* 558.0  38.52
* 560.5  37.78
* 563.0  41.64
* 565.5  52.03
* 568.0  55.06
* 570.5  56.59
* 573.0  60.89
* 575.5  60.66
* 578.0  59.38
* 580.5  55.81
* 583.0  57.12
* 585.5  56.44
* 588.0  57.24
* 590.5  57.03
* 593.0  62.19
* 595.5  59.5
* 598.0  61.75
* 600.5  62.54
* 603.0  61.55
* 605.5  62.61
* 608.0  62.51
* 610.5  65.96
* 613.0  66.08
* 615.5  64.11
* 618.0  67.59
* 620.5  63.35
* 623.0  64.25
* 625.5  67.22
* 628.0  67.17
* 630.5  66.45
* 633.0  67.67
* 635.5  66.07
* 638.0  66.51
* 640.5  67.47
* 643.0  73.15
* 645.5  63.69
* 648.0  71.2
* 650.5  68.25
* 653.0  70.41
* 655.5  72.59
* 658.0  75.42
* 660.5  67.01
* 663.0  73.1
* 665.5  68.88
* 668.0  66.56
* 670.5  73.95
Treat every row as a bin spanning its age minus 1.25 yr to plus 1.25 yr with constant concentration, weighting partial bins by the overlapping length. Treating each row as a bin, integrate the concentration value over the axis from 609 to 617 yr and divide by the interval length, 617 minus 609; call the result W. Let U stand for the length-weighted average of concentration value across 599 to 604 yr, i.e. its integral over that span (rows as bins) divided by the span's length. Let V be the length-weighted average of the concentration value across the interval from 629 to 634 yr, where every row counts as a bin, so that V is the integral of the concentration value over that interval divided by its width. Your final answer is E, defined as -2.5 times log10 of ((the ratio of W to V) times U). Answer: -4.45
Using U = 62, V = 67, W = 65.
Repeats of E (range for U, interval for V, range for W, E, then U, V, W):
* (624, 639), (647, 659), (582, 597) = -4.34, 67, 72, 58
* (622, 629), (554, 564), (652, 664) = -5.17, 66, 41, 72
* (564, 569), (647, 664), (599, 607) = -4.16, 53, 71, 62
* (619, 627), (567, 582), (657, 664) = -4.76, 65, 58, 72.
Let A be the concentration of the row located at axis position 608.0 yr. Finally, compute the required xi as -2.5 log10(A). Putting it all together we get -4.490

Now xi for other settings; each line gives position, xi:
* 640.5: -4.573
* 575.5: -4.457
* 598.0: -4.477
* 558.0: -3.964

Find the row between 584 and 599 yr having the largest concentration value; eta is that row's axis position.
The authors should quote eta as 593.0 yr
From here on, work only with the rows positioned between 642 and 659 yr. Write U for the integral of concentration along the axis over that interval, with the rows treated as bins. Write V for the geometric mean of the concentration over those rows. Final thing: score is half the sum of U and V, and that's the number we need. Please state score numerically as 635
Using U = 1200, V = 70.6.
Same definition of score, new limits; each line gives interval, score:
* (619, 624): 192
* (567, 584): 522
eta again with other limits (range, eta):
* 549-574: 573.0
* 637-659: 658.0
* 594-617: 613.0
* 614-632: 618.0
